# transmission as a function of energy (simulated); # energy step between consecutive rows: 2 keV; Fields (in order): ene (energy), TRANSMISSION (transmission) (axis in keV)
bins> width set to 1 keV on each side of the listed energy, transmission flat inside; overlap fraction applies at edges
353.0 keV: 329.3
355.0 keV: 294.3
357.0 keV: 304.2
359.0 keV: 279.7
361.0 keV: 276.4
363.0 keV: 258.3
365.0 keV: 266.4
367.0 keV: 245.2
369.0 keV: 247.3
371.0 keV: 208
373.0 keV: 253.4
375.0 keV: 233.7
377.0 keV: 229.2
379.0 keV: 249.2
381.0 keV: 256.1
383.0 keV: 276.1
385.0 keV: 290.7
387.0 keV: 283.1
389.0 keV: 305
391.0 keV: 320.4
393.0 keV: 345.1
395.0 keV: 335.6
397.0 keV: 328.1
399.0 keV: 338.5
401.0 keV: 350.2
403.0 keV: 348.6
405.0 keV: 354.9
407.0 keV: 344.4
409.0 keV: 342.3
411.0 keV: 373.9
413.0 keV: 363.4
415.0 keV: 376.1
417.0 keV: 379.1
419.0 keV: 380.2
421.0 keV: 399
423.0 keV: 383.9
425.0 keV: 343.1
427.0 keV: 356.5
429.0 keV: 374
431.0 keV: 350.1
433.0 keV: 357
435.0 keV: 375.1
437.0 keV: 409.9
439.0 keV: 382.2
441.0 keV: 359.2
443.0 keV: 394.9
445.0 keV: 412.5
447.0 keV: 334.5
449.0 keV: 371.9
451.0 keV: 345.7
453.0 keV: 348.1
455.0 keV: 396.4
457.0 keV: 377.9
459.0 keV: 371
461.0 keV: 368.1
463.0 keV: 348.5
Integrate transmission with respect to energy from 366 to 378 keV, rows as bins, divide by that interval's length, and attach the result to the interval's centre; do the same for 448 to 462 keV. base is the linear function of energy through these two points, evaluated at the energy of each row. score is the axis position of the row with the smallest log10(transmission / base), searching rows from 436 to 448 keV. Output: 447.0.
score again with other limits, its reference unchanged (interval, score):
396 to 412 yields 409.0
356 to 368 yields 367.0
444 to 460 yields 447.0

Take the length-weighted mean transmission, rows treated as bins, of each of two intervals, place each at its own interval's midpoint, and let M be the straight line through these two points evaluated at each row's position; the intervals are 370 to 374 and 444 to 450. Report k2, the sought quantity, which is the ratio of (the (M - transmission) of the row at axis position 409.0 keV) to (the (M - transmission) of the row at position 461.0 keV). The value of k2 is -1.3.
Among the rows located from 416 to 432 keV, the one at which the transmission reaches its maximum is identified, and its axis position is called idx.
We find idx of 421.0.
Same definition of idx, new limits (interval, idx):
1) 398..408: 405.0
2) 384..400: 393.0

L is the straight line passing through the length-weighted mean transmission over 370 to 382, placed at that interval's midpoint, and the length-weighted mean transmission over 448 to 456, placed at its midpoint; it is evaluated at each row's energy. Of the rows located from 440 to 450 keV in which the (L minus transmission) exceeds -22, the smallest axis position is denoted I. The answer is 441.0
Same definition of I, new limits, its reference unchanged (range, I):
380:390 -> 381.0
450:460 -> 451.0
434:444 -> 441.0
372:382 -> 373.0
